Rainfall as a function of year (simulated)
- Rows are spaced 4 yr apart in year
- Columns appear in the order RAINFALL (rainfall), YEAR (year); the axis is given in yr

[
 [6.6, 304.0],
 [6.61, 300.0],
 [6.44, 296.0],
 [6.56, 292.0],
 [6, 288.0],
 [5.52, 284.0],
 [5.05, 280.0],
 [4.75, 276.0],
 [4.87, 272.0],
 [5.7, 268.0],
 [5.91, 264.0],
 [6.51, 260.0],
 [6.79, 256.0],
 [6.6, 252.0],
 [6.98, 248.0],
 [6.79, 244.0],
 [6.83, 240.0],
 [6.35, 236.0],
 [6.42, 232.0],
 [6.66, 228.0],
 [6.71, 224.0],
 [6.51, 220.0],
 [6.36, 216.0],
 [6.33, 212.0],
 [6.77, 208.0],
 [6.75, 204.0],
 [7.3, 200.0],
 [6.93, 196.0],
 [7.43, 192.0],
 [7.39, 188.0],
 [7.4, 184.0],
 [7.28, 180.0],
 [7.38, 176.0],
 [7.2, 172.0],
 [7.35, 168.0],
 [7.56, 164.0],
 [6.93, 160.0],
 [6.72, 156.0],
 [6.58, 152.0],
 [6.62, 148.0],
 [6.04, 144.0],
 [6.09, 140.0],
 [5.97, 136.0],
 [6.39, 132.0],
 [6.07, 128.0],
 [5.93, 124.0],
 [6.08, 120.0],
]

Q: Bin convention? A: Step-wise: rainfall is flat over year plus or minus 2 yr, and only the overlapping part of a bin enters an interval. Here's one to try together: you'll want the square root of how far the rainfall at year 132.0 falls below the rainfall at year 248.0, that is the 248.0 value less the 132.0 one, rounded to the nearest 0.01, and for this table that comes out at 0.77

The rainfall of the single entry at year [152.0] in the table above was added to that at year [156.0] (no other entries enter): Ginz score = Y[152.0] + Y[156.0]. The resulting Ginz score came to 13.3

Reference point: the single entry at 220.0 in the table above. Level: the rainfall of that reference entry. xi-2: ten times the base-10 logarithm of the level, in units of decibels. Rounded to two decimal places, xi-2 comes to 8.14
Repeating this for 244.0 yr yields 8.32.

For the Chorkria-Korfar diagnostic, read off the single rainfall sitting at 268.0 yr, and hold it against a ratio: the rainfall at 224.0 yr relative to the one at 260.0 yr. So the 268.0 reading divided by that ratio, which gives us 5.53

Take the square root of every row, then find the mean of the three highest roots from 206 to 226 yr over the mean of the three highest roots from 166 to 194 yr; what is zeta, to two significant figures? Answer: 0.95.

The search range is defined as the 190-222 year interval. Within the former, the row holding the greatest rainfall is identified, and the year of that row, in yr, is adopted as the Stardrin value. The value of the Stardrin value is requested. 192.0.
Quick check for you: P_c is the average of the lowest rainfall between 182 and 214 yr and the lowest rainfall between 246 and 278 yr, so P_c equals 5.54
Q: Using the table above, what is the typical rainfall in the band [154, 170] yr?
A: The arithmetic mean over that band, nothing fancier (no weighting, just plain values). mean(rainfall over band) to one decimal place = 7.1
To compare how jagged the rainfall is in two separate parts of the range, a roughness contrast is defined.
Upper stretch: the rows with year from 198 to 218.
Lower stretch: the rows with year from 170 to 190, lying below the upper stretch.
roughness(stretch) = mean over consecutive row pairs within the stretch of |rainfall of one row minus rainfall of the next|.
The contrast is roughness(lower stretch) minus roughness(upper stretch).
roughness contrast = -0.16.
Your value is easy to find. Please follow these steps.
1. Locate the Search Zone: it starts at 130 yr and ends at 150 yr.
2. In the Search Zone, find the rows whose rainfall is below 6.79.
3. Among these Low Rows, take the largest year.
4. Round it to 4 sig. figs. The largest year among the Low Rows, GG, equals 148.0 yr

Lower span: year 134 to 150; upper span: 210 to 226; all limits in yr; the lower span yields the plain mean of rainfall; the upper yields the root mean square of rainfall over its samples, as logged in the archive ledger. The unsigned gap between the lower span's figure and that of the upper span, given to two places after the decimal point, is 0.30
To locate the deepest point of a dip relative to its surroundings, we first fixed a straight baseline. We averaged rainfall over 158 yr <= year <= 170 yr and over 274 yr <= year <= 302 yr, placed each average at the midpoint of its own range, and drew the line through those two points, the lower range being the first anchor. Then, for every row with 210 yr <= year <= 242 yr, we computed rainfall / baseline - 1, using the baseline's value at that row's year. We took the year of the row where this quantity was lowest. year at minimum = 212.0 yr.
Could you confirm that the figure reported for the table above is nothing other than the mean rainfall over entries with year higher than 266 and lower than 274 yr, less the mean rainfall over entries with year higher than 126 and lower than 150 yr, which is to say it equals -0.9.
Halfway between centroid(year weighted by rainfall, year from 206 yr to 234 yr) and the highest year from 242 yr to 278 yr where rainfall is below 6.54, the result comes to 248.0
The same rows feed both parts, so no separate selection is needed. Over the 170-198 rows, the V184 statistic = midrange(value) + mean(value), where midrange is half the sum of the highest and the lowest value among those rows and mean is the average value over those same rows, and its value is 14.5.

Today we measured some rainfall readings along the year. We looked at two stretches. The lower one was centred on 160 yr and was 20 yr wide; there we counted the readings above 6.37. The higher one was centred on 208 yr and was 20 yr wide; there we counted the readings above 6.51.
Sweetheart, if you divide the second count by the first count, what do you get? 0.60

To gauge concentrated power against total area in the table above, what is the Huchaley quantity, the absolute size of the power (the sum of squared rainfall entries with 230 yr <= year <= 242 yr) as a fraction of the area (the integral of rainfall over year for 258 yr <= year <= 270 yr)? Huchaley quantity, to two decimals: 1.77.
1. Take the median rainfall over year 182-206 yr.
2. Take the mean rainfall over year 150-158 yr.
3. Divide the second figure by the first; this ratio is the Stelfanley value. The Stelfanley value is 0.91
